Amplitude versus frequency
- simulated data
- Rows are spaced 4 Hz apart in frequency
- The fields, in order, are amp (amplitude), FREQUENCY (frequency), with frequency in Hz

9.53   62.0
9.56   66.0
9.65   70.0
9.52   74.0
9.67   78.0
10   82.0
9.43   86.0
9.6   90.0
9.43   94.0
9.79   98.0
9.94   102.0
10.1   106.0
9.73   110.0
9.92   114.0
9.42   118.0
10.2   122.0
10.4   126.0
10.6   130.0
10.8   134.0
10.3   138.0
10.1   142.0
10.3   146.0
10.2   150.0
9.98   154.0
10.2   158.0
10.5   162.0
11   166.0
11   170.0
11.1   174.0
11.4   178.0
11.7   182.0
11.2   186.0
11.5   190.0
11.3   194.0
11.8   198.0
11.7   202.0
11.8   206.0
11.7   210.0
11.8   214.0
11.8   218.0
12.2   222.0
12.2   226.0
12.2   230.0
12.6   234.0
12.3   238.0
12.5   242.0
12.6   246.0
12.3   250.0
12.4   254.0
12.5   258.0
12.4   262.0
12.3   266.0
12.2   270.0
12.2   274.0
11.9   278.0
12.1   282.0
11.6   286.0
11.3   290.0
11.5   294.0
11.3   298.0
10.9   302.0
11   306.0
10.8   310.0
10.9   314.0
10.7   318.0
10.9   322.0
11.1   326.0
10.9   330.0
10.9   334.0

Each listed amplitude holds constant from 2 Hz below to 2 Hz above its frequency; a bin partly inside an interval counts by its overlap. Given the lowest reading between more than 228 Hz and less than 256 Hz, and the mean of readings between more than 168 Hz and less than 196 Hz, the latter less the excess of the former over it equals 10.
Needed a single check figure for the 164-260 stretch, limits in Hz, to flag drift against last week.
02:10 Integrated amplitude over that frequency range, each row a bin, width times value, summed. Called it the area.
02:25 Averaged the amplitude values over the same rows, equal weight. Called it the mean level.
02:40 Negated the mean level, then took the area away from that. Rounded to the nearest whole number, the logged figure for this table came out -1150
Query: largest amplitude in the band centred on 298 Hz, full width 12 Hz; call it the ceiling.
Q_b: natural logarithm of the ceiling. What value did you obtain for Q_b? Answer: 2.44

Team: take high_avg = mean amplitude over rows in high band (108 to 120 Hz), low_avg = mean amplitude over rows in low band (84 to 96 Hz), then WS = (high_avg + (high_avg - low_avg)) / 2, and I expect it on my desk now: 4.9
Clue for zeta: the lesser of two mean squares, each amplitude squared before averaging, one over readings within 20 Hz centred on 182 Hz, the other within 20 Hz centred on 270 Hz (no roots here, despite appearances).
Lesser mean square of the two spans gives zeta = 130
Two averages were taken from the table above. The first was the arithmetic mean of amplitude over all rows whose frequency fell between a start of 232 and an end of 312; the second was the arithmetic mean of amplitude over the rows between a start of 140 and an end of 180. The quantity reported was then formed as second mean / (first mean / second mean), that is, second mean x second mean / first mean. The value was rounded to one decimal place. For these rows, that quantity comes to 9.4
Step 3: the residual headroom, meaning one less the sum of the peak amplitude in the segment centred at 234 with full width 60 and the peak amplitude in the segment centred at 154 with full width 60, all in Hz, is -23.3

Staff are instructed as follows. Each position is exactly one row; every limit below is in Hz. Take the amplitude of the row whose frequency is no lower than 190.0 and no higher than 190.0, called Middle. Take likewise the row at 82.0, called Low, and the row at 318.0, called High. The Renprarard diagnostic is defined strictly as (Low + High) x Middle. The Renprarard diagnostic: 238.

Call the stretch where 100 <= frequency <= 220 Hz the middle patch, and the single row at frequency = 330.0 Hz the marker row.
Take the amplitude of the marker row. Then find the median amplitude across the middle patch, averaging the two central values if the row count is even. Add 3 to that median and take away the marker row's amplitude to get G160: 2.8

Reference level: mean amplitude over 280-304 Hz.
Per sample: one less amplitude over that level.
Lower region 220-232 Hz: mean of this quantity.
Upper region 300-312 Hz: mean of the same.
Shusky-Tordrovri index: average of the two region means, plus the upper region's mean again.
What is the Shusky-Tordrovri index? 0.04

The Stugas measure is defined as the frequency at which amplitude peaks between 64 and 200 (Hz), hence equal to 198.0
